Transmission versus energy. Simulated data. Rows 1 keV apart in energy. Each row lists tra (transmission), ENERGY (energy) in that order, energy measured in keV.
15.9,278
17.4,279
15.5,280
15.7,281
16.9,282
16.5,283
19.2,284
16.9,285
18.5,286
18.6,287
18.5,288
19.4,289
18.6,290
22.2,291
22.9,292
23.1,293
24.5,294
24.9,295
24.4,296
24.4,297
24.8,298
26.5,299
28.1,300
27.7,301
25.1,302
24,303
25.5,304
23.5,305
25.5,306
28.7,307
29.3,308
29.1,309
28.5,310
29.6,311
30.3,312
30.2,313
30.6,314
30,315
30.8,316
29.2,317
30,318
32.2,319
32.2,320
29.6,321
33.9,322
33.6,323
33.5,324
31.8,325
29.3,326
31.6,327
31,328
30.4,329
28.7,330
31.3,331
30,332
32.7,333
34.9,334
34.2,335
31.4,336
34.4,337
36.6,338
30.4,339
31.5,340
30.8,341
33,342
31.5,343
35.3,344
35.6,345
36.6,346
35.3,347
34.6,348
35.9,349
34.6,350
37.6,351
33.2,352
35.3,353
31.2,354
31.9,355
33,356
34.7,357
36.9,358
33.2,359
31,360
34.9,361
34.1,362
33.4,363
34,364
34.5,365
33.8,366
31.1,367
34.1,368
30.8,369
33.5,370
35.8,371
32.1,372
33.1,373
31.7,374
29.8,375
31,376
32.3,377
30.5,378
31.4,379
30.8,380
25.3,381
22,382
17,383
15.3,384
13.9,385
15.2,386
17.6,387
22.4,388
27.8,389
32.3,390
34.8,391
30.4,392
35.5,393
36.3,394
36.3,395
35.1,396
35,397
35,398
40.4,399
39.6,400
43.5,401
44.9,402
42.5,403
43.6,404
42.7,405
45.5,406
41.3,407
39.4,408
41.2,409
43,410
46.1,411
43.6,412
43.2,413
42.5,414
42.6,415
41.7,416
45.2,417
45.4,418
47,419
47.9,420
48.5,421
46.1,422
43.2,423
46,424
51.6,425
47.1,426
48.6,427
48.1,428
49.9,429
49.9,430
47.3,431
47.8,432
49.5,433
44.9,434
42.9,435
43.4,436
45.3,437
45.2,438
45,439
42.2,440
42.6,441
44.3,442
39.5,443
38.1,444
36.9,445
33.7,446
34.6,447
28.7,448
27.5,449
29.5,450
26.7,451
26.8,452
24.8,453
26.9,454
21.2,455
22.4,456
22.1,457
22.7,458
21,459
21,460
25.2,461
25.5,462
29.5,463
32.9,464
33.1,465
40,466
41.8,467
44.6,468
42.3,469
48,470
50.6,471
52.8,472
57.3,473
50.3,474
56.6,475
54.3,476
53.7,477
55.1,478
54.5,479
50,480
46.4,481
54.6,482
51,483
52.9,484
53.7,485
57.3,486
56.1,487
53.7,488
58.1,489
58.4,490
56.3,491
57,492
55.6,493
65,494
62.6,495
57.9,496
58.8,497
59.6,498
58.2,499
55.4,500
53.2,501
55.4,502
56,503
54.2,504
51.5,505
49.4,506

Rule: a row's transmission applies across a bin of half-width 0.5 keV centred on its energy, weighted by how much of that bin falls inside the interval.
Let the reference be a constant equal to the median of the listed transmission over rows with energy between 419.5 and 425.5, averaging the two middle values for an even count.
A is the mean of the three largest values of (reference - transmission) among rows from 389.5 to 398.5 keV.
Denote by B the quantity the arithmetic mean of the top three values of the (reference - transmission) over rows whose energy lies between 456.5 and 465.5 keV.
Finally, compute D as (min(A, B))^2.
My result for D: 210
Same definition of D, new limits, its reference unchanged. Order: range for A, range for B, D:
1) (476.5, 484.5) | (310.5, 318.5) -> 5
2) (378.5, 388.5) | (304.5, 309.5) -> 445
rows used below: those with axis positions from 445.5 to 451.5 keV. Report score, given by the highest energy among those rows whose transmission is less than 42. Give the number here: 451 keV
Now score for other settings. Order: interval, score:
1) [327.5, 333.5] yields 333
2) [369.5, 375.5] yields 375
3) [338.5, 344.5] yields 344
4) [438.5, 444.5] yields 444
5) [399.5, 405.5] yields 400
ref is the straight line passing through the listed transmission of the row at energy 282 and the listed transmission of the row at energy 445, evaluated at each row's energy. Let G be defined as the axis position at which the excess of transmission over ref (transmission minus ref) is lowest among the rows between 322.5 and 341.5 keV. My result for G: 330 keV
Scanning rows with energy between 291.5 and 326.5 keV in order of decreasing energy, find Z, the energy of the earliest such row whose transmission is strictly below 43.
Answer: 326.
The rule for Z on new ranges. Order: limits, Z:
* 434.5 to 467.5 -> 467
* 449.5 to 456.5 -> 456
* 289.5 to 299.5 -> 299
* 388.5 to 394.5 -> 394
